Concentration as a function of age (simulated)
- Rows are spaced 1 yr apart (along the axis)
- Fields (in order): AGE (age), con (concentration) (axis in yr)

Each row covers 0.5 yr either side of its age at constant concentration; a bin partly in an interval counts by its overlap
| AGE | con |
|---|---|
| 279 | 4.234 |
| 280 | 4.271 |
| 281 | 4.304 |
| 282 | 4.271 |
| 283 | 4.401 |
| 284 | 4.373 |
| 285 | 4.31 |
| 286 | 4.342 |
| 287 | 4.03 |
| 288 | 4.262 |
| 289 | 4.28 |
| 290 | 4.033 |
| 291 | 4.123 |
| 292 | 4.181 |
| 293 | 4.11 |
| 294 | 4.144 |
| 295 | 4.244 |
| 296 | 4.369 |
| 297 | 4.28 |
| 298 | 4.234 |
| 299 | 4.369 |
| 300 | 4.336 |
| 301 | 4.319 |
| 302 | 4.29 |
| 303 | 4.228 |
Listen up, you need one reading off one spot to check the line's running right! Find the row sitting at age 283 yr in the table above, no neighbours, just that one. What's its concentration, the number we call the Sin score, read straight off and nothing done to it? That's 4.401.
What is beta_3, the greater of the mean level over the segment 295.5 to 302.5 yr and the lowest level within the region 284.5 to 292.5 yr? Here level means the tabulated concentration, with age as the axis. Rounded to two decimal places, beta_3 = 4.31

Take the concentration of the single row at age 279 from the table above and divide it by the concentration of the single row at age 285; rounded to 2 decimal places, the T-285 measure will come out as 0.98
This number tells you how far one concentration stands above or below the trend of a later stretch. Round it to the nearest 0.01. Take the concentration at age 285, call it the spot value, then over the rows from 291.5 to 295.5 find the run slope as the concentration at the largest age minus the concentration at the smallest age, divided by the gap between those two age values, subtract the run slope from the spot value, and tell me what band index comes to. 4.29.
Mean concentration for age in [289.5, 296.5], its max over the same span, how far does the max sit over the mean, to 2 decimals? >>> 0.20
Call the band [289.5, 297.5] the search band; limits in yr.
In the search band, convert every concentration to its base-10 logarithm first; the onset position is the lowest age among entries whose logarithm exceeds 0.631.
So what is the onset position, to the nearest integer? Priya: 296 yr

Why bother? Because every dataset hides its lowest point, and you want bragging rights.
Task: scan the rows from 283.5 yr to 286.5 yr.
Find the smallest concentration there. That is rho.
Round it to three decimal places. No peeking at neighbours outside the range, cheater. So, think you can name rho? 4.310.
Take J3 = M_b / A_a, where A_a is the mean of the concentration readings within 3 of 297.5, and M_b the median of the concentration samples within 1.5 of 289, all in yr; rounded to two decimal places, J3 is 0.99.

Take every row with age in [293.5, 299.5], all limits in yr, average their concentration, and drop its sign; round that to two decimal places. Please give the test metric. 4.27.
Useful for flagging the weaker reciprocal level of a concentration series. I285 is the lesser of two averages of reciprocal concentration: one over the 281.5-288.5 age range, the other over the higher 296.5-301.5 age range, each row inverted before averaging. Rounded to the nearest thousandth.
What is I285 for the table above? 0.232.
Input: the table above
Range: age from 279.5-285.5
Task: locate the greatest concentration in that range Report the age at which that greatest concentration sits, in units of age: 283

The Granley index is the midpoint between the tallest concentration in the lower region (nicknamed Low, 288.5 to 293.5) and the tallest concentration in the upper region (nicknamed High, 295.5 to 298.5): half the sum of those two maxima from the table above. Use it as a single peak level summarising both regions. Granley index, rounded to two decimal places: 4.32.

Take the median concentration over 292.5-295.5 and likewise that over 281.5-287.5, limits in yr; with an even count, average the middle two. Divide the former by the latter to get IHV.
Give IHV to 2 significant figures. 0.96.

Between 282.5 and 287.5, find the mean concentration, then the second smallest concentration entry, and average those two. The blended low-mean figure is 4.30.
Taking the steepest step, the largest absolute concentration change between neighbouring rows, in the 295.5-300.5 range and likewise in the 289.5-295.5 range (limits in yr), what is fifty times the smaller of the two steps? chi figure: 5.00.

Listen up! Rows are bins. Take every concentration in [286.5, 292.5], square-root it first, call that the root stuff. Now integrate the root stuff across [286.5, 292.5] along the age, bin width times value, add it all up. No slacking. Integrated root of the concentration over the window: 12.22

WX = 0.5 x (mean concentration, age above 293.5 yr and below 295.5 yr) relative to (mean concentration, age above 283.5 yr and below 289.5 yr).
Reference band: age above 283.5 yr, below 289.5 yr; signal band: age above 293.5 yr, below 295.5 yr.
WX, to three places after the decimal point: 0.492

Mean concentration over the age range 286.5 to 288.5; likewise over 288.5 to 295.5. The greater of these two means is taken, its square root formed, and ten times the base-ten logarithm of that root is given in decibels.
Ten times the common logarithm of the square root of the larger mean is 3.10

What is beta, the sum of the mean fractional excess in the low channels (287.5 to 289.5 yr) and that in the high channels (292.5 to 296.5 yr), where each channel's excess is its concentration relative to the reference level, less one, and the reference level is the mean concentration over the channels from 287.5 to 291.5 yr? 0.033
